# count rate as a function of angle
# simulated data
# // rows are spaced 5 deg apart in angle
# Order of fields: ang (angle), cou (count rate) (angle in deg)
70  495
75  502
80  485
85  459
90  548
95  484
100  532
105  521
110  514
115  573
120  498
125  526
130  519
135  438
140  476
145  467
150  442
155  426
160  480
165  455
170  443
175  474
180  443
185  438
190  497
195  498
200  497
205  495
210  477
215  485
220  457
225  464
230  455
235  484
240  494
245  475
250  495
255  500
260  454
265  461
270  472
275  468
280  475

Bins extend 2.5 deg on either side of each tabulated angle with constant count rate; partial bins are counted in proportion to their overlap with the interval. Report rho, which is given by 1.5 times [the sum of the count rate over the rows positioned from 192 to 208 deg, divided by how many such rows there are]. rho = 745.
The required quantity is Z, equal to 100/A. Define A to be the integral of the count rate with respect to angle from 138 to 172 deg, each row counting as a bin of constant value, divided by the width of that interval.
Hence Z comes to 0.220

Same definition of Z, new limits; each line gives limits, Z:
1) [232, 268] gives 0.208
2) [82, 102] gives 0.198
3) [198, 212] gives 0.204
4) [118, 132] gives 0.194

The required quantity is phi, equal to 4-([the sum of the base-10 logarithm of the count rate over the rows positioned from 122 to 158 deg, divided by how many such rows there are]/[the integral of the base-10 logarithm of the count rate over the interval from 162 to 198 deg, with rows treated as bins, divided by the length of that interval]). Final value 3.00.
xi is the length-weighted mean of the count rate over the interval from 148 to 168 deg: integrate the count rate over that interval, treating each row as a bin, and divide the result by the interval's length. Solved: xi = 451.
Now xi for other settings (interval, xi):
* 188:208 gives 496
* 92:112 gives 514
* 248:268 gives 477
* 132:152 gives 458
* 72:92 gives 497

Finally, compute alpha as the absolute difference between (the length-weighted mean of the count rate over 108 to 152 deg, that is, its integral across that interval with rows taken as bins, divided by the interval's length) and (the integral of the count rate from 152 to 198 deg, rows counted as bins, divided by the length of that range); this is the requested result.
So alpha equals 33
